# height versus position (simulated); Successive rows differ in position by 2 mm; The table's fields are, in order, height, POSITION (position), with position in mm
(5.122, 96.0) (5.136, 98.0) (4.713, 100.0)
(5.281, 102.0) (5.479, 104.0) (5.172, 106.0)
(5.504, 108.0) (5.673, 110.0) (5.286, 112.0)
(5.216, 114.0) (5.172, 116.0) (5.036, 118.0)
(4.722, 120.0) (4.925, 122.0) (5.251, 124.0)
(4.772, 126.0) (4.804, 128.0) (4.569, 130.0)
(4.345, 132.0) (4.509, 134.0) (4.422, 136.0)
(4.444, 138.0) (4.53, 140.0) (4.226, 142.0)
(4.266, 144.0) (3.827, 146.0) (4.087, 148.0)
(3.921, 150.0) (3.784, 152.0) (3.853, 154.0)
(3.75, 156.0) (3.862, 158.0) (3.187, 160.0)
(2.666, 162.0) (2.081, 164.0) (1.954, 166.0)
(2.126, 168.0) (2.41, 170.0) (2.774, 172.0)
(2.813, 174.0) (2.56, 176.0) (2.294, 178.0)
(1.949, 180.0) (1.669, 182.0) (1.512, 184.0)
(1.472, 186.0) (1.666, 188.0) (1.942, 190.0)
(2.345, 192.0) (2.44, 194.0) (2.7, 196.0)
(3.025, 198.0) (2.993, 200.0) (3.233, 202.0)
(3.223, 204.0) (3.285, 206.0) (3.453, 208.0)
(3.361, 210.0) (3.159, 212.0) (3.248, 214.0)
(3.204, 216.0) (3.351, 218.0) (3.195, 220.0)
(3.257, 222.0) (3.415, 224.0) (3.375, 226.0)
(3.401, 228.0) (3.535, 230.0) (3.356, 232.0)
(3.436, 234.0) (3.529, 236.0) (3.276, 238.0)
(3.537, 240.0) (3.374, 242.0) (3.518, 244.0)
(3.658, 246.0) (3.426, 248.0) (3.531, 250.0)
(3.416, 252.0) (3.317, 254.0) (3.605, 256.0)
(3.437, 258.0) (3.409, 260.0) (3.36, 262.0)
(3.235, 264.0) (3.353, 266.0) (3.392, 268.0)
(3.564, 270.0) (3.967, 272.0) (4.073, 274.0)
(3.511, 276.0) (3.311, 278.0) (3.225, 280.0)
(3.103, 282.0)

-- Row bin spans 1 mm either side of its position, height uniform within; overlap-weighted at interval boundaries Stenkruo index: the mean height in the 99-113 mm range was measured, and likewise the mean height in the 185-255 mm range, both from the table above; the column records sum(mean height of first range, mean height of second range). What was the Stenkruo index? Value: 8.4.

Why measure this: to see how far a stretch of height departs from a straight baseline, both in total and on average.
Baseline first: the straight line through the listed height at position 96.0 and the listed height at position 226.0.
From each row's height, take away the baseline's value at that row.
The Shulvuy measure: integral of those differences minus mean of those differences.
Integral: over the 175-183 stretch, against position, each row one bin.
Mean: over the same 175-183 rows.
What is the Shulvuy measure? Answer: -13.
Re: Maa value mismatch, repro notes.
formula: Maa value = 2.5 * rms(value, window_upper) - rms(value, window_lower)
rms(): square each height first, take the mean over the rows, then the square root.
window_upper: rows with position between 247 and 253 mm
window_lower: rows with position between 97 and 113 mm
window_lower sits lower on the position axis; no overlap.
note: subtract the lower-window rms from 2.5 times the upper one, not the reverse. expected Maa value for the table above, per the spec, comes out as 3.4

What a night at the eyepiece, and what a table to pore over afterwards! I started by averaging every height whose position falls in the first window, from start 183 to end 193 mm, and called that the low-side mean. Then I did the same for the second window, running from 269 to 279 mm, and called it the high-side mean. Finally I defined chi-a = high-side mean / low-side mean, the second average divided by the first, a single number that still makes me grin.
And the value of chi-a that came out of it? 2.1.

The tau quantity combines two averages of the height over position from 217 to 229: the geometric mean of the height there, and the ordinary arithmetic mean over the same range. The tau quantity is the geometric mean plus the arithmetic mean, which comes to 7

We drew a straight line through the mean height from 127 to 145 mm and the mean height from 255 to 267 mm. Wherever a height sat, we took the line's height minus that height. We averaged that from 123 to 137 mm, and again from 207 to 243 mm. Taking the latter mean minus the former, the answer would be 0.5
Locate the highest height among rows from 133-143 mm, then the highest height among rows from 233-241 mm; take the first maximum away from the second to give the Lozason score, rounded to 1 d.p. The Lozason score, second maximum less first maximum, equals -1.0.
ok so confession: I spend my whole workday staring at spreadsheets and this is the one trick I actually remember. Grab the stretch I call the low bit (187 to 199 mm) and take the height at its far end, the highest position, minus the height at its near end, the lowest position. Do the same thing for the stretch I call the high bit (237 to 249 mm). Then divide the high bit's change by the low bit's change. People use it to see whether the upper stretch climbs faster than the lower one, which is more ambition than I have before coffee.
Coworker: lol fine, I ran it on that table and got 0.1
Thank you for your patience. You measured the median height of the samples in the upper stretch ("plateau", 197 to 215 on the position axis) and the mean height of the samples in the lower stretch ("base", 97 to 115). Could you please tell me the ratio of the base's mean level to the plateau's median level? 1.6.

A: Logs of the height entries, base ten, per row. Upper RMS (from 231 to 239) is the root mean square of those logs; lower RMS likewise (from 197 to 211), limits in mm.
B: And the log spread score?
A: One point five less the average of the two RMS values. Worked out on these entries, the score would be 0.98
